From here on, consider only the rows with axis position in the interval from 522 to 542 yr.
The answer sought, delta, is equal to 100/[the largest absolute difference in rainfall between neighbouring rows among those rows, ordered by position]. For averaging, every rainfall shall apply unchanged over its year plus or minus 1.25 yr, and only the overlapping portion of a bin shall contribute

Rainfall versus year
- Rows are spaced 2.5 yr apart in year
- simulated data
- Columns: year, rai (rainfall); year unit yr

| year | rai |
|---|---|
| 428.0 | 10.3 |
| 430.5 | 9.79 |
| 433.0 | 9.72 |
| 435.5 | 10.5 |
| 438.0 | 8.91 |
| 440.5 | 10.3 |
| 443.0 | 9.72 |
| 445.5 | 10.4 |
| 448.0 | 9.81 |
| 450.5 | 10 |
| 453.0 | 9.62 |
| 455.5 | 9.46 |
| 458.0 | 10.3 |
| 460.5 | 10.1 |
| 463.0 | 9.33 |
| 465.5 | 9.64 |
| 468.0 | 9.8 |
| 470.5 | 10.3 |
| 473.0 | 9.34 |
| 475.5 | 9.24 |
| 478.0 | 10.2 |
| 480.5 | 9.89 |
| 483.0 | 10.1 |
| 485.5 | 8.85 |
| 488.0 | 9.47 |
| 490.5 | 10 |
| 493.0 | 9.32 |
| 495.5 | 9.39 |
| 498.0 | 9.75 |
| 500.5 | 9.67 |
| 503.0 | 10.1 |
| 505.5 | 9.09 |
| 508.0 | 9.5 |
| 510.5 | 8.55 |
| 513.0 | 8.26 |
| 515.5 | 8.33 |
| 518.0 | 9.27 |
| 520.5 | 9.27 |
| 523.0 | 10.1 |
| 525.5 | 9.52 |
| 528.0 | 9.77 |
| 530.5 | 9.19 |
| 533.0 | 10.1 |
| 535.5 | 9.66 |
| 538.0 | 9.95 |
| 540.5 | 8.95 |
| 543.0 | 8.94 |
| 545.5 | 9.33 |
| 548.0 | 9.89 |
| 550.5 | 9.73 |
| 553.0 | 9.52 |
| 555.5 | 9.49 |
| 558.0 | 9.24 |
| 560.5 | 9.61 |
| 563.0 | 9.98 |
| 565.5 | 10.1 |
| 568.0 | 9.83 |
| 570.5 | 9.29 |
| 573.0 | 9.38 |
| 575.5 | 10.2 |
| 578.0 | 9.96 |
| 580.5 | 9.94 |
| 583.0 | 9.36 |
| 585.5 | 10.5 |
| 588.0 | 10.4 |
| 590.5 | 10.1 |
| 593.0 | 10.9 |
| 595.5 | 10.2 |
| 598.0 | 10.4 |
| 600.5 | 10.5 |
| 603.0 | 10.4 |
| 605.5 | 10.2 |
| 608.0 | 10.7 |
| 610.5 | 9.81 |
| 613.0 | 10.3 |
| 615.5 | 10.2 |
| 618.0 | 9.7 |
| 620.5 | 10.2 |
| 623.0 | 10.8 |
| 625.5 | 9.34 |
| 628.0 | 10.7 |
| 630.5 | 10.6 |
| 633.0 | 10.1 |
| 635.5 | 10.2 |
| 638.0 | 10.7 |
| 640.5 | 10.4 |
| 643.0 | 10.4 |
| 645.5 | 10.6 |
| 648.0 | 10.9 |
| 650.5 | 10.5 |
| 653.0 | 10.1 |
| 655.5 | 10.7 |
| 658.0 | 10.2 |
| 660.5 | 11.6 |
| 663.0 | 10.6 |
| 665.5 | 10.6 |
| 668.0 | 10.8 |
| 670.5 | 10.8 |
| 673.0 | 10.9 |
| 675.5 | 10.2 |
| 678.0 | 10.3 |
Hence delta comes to 100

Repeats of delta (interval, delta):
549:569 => 270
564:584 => 122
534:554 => 100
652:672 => 71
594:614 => 112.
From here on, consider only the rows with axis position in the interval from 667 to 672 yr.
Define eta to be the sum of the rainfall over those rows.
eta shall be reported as 21.6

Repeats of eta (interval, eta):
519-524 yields 19.4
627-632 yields 21.3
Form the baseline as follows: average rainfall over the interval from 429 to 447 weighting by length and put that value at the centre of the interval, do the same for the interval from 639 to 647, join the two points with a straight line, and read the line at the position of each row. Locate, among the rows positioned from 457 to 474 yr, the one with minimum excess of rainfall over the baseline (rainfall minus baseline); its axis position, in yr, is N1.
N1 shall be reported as 473.0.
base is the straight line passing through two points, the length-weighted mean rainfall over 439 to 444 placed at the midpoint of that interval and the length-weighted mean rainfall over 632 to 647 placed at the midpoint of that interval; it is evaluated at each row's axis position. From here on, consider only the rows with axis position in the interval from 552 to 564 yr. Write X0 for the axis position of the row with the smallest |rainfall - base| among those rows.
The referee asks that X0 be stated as 563.0 yr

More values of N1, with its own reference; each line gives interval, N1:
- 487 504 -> 493.0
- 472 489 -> 485.5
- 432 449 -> 438.0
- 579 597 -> 583.0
